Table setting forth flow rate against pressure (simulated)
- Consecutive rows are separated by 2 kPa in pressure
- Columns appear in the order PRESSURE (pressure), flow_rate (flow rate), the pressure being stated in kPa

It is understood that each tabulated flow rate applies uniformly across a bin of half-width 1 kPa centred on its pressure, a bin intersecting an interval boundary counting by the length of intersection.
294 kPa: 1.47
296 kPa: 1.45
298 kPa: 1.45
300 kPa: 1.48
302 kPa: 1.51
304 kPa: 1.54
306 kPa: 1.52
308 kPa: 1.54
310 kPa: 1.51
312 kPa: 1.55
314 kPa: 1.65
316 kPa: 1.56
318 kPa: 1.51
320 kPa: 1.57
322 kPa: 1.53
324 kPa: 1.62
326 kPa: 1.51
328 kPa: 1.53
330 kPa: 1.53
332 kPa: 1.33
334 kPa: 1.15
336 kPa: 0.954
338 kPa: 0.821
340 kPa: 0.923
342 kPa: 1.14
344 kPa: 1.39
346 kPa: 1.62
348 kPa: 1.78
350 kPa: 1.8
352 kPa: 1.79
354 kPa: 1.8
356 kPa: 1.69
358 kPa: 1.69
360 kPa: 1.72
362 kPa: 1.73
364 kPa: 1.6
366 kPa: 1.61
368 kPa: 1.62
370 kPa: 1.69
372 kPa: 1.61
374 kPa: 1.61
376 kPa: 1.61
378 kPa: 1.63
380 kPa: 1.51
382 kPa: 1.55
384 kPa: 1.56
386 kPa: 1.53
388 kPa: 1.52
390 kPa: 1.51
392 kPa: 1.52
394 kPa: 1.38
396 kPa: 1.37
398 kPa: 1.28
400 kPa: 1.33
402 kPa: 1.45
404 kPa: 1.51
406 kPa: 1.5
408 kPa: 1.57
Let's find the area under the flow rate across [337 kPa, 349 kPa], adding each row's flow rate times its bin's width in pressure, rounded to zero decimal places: 15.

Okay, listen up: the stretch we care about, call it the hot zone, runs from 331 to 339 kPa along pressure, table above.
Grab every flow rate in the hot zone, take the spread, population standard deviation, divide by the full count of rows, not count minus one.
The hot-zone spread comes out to 0.19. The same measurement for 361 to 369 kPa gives 0.05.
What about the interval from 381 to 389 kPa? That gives 0.02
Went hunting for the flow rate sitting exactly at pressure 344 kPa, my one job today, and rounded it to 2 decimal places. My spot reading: 1.39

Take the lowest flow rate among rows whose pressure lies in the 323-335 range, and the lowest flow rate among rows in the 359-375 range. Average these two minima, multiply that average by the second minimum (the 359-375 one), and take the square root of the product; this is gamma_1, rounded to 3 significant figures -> 1.48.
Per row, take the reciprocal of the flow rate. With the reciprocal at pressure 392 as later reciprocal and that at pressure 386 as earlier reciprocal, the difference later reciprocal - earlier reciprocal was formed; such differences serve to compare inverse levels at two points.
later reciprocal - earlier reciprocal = 0.00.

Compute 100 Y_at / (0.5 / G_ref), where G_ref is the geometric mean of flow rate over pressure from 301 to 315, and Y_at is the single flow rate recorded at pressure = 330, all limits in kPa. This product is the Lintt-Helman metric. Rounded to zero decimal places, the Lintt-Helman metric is 473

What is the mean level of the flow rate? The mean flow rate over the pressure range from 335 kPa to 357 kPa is 1.43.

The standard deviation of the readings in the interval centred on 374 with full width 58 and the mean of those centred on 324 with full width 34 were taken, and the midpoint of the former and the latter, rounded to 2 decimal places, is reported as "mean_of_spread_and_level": 0.77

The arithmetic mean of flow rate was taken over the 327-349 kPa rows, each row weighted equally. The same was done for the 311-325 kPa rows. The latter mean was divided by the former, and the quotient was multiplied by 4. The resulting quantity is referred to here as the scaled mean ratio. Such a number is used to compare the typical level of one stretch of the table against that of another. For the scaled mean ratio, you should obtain 4.88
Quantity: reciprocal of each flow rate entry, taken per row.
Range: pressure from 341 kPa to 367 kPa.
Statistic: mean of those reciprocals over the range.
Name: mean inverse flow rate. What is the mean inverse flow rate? 0.618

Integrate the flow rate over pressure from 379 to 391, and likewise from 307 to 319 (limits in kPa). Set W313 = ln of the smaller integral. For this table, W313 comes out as 2.91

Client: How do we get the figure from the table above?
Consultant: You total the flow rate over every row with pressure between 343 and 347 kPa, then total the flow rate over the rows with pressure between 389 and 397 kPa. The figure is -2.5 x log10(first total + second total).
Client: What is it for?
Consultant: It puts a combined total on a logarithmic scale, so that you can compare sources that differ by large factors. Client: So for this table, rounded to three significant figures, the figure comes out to -2.36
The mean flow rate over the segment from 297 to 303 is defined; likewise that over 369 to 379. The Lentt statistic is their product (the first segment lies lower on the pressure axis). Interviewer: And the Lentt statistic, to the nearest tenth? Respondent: 2.4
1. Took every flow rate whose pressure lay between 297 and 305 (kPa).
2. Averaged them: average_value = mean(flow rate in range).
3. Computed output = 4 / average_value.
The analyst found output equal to 2.68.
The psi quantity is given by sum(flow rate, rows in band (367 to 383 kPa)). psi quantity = 13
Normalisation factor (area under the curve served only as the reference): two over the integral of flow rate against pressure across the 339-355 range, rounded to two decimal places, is 0.08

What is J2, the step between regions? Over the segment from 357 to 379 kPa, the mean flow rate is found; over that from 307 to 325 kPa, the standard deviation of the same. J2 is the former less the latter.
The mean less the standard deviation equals 1.60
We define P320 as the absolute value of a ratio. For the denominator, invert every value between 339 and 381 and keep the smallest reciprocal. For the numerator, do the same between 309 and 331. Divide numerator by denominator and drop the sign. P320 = 1.09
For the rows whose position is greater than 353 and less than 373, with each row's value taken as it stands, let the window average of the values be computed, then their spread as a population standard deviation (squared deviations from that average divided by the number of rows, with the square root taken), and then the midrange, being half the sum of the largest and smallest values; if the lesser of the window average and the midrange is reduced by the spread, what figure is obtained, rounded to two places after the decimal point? 1.61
